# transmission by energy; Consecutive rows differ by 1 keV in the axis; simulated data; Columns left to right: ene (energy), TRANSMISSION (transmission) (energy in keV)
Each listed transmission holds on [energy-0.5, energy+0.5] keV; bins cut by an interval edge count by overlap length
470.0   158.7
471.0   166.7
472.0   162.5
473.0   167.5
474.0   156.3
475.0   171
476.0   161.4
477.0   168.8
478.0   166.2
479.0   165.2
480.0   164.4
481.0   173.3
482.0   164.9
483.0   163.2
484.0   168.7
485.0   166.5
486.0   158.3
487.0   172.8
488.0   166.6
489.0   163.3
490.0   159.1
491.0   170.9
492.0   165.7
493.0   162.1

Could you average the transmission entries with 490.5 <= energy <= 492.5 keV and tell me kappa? 168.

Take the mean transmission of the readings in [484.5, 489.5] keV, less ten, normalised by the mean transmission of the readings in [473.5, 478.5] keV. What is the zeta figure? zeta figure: 0.944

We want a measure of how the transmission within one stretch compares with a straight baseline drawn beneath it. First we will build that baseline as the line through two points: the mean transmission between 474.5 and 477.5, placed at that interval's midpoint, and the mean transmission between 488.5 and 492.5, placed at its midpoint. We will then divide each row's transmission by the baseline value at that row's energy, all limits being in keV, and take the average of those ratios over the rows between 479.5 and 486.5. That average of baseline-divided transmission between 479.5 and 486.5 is 1.00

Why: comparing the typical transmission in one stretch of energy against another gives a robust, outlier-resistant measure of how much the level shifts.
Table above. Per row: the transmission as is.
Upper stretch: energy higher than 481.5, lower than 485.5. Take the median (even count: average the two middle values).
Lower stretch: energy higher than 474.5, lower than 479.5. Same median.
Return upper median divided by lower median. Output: 1.00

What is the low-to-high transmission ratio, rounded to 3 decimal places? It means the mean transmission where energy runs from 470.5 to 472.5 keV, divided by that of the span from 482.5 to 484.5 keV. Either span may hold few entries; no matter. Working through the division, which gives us 0.992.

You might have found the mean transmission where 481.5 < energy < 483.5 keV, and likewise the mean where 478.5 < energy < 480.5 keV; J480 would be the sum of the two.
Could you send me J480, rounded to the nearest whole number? 329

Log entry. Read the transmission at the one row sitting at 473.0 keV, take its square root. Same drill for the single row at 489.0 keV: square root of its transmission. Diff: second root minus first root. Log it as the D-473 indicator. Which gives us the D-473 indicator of -0.16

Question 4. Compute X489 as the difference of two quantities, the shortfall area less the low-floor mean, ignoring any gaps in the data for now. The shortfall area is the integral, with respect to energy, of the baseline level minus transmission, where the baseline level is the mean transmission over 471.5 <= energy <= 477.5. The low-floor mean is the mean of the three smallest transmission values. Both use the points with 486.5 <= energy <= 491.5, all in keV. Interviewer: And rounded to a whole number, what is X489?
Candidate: -173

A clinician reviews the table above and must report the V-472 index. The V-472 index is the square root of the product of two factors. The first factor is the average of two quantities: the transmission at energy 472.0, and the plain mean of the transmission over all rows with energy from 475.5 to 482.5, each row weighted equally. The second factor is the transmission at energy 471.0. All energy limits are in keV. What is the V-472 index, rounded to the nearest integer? 166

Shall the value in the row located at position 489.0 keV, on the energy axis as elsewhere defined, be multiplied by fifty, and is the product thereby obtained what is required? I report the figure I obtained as 8165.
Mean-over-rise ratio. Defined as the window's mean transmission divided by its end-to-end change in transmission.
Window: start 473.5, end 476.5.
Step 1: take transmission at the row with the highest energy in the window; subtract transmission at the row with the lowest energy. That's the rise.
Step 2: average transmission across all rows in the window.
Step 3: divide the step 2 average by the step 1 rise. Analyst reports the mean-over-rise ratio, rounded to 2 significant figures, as 32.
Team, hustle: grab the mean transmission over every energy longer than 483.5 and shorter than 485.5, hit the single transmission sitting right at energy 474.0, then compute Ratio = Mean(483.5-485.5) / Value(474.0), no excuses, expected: 1.07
